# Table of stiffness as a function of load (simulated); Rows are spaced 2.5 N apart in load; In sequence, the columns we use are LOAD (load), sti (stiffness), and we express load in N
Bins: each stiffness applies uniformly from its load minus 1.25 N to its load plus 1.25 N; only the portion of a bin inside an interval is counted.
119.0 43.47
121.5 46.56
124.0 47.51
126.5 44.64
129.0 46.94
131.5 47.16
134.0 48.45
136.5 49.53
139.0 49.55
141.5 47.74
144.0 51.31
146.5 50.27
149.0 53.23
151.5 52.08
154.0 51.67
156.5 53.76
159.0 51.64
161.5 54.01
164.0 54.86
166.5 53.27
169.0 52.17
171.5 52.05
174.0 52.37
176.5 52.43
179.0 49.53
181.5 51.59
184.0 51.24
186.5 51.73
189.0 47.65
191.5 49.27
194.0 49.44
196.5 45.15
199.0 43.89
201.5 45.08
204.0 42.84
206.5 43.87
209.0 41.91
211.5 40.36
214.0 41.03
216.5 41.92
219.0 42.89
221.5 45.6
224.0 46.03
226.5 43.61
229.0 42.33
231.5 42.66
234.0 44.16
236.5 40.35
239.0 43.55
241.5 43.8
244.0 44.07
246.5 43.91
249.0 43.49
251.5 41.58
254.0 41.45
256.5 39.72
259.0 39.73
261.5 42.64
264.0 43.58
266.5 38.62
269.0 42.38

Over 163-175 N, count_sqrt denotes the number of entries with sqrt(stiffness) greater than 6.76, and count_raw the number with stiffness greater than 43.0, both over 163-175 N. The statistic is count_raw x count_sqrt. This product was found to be 25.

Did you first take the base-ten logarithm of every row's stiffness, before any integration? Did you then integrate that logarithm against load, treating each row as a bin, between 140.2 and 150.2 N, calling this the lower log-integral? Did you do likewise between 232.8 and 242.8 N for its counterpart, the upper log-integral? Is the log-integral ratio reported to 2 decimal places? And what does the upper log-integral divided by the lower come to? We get 0.96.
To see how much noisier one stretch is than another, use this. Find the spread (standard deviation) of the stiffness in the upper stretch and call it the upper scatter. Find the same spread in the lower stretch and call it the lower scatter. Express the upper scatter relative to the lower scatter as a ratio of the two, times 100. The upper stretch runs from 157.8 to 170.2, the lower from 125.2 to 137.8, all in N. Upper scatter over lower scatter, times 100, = 72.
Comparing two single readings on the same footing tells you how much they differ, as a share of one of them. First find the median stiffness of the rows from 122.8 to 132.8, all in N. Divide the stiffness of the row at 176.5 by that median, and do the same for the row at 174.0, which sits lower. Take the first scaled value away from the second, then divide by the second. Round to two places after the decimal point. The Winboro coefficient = 0.00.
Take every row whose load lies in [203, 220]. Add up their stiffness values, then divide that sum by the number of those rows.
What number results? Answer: 42.1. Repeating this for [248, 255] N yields 42.2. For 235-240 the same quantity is 42.0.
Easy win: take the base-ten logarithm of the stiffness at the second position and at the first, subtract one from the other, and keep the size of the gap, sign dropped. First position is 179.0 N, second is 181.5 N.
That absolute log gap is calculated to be 0.02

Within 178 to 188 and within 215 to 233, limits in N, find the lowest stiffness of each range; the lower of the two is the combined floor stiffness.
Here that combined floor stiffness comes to 41.9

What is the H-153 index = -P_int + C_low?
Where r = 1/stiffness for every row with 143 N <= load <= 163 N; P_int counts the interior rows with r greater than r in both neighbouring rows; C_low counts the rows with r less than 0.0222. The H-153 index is 5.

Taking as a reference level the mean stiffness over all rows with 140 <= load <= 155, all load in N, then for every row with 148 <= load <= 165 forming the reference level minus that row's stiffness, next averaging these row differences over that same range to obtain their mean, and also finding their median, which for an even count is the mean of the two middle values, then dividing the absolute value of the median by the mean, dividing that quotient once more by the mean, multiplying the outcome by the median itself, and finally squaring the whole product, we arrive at 1.5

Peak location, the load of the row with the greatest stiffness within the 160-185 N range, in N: 164.0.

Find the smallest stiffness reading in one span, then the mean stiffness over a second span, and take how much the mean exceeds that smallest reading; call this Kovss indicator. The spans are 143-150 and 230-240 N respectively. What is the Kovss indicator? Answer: -7.6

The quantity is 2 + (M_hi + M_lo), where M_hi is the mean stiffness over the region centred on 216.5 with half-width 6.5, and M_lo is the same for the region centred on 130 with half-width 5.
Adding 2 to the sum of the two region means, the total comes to 91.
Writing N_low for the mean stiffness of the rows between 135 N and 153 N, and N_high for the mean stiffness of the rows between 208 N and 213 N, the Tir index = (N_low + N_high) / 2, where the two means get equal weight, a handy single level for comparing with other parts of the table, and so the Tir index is 45.8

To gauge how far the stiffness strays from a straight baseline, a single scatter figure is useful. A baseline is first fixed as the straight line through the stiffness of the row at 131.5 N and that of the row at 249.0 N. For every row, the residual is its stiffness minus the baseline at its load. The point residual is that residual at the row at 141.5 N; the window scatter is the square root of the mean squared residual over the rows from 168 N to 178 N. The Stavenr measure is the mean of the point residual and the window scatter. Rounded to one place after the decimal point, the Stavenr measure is 3.6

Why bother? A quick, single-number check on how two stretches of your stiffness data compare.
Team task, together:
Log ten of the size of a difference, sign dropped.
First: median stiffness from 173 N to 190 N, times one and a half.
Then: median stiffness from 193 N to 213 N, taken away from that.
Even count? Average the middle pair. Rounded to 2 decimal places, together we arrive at 1.53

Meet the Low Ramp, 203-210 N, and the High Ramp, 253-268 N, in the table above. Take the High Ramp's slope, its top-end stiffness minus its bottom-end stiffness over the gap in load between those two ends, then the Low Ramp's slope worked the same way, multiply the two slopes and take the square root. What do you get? 0.205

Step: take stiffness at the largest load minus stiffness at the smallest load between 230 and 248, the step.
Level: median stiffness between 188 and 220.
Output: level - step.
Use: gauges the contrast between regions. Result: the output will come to 43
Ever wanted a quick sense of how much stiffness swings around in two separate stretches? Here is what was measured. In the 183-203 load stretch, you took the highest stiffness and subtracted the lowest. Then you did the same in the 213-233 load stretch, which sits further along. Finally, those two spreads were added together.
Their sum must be 12.8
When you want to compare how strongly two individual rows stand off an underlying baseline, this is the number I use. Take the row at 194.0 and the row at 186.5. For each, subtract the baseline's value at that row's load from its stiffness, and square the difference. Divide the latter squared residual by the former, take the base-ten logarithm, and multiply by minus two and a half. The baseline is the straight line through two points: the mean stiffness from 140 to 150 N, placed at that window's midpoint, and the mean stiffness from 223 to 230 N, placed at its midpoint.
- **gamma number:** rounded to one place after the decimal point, -1.0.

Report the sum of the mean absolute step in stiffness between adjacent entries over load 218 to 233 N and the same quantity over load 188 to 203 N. 3.1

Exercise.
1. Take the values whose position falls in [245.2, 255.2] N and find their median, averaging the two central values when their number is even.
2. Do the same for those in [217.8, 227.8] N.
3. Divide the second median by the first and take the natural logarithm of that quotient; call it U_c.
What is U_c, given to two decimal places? 0.05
